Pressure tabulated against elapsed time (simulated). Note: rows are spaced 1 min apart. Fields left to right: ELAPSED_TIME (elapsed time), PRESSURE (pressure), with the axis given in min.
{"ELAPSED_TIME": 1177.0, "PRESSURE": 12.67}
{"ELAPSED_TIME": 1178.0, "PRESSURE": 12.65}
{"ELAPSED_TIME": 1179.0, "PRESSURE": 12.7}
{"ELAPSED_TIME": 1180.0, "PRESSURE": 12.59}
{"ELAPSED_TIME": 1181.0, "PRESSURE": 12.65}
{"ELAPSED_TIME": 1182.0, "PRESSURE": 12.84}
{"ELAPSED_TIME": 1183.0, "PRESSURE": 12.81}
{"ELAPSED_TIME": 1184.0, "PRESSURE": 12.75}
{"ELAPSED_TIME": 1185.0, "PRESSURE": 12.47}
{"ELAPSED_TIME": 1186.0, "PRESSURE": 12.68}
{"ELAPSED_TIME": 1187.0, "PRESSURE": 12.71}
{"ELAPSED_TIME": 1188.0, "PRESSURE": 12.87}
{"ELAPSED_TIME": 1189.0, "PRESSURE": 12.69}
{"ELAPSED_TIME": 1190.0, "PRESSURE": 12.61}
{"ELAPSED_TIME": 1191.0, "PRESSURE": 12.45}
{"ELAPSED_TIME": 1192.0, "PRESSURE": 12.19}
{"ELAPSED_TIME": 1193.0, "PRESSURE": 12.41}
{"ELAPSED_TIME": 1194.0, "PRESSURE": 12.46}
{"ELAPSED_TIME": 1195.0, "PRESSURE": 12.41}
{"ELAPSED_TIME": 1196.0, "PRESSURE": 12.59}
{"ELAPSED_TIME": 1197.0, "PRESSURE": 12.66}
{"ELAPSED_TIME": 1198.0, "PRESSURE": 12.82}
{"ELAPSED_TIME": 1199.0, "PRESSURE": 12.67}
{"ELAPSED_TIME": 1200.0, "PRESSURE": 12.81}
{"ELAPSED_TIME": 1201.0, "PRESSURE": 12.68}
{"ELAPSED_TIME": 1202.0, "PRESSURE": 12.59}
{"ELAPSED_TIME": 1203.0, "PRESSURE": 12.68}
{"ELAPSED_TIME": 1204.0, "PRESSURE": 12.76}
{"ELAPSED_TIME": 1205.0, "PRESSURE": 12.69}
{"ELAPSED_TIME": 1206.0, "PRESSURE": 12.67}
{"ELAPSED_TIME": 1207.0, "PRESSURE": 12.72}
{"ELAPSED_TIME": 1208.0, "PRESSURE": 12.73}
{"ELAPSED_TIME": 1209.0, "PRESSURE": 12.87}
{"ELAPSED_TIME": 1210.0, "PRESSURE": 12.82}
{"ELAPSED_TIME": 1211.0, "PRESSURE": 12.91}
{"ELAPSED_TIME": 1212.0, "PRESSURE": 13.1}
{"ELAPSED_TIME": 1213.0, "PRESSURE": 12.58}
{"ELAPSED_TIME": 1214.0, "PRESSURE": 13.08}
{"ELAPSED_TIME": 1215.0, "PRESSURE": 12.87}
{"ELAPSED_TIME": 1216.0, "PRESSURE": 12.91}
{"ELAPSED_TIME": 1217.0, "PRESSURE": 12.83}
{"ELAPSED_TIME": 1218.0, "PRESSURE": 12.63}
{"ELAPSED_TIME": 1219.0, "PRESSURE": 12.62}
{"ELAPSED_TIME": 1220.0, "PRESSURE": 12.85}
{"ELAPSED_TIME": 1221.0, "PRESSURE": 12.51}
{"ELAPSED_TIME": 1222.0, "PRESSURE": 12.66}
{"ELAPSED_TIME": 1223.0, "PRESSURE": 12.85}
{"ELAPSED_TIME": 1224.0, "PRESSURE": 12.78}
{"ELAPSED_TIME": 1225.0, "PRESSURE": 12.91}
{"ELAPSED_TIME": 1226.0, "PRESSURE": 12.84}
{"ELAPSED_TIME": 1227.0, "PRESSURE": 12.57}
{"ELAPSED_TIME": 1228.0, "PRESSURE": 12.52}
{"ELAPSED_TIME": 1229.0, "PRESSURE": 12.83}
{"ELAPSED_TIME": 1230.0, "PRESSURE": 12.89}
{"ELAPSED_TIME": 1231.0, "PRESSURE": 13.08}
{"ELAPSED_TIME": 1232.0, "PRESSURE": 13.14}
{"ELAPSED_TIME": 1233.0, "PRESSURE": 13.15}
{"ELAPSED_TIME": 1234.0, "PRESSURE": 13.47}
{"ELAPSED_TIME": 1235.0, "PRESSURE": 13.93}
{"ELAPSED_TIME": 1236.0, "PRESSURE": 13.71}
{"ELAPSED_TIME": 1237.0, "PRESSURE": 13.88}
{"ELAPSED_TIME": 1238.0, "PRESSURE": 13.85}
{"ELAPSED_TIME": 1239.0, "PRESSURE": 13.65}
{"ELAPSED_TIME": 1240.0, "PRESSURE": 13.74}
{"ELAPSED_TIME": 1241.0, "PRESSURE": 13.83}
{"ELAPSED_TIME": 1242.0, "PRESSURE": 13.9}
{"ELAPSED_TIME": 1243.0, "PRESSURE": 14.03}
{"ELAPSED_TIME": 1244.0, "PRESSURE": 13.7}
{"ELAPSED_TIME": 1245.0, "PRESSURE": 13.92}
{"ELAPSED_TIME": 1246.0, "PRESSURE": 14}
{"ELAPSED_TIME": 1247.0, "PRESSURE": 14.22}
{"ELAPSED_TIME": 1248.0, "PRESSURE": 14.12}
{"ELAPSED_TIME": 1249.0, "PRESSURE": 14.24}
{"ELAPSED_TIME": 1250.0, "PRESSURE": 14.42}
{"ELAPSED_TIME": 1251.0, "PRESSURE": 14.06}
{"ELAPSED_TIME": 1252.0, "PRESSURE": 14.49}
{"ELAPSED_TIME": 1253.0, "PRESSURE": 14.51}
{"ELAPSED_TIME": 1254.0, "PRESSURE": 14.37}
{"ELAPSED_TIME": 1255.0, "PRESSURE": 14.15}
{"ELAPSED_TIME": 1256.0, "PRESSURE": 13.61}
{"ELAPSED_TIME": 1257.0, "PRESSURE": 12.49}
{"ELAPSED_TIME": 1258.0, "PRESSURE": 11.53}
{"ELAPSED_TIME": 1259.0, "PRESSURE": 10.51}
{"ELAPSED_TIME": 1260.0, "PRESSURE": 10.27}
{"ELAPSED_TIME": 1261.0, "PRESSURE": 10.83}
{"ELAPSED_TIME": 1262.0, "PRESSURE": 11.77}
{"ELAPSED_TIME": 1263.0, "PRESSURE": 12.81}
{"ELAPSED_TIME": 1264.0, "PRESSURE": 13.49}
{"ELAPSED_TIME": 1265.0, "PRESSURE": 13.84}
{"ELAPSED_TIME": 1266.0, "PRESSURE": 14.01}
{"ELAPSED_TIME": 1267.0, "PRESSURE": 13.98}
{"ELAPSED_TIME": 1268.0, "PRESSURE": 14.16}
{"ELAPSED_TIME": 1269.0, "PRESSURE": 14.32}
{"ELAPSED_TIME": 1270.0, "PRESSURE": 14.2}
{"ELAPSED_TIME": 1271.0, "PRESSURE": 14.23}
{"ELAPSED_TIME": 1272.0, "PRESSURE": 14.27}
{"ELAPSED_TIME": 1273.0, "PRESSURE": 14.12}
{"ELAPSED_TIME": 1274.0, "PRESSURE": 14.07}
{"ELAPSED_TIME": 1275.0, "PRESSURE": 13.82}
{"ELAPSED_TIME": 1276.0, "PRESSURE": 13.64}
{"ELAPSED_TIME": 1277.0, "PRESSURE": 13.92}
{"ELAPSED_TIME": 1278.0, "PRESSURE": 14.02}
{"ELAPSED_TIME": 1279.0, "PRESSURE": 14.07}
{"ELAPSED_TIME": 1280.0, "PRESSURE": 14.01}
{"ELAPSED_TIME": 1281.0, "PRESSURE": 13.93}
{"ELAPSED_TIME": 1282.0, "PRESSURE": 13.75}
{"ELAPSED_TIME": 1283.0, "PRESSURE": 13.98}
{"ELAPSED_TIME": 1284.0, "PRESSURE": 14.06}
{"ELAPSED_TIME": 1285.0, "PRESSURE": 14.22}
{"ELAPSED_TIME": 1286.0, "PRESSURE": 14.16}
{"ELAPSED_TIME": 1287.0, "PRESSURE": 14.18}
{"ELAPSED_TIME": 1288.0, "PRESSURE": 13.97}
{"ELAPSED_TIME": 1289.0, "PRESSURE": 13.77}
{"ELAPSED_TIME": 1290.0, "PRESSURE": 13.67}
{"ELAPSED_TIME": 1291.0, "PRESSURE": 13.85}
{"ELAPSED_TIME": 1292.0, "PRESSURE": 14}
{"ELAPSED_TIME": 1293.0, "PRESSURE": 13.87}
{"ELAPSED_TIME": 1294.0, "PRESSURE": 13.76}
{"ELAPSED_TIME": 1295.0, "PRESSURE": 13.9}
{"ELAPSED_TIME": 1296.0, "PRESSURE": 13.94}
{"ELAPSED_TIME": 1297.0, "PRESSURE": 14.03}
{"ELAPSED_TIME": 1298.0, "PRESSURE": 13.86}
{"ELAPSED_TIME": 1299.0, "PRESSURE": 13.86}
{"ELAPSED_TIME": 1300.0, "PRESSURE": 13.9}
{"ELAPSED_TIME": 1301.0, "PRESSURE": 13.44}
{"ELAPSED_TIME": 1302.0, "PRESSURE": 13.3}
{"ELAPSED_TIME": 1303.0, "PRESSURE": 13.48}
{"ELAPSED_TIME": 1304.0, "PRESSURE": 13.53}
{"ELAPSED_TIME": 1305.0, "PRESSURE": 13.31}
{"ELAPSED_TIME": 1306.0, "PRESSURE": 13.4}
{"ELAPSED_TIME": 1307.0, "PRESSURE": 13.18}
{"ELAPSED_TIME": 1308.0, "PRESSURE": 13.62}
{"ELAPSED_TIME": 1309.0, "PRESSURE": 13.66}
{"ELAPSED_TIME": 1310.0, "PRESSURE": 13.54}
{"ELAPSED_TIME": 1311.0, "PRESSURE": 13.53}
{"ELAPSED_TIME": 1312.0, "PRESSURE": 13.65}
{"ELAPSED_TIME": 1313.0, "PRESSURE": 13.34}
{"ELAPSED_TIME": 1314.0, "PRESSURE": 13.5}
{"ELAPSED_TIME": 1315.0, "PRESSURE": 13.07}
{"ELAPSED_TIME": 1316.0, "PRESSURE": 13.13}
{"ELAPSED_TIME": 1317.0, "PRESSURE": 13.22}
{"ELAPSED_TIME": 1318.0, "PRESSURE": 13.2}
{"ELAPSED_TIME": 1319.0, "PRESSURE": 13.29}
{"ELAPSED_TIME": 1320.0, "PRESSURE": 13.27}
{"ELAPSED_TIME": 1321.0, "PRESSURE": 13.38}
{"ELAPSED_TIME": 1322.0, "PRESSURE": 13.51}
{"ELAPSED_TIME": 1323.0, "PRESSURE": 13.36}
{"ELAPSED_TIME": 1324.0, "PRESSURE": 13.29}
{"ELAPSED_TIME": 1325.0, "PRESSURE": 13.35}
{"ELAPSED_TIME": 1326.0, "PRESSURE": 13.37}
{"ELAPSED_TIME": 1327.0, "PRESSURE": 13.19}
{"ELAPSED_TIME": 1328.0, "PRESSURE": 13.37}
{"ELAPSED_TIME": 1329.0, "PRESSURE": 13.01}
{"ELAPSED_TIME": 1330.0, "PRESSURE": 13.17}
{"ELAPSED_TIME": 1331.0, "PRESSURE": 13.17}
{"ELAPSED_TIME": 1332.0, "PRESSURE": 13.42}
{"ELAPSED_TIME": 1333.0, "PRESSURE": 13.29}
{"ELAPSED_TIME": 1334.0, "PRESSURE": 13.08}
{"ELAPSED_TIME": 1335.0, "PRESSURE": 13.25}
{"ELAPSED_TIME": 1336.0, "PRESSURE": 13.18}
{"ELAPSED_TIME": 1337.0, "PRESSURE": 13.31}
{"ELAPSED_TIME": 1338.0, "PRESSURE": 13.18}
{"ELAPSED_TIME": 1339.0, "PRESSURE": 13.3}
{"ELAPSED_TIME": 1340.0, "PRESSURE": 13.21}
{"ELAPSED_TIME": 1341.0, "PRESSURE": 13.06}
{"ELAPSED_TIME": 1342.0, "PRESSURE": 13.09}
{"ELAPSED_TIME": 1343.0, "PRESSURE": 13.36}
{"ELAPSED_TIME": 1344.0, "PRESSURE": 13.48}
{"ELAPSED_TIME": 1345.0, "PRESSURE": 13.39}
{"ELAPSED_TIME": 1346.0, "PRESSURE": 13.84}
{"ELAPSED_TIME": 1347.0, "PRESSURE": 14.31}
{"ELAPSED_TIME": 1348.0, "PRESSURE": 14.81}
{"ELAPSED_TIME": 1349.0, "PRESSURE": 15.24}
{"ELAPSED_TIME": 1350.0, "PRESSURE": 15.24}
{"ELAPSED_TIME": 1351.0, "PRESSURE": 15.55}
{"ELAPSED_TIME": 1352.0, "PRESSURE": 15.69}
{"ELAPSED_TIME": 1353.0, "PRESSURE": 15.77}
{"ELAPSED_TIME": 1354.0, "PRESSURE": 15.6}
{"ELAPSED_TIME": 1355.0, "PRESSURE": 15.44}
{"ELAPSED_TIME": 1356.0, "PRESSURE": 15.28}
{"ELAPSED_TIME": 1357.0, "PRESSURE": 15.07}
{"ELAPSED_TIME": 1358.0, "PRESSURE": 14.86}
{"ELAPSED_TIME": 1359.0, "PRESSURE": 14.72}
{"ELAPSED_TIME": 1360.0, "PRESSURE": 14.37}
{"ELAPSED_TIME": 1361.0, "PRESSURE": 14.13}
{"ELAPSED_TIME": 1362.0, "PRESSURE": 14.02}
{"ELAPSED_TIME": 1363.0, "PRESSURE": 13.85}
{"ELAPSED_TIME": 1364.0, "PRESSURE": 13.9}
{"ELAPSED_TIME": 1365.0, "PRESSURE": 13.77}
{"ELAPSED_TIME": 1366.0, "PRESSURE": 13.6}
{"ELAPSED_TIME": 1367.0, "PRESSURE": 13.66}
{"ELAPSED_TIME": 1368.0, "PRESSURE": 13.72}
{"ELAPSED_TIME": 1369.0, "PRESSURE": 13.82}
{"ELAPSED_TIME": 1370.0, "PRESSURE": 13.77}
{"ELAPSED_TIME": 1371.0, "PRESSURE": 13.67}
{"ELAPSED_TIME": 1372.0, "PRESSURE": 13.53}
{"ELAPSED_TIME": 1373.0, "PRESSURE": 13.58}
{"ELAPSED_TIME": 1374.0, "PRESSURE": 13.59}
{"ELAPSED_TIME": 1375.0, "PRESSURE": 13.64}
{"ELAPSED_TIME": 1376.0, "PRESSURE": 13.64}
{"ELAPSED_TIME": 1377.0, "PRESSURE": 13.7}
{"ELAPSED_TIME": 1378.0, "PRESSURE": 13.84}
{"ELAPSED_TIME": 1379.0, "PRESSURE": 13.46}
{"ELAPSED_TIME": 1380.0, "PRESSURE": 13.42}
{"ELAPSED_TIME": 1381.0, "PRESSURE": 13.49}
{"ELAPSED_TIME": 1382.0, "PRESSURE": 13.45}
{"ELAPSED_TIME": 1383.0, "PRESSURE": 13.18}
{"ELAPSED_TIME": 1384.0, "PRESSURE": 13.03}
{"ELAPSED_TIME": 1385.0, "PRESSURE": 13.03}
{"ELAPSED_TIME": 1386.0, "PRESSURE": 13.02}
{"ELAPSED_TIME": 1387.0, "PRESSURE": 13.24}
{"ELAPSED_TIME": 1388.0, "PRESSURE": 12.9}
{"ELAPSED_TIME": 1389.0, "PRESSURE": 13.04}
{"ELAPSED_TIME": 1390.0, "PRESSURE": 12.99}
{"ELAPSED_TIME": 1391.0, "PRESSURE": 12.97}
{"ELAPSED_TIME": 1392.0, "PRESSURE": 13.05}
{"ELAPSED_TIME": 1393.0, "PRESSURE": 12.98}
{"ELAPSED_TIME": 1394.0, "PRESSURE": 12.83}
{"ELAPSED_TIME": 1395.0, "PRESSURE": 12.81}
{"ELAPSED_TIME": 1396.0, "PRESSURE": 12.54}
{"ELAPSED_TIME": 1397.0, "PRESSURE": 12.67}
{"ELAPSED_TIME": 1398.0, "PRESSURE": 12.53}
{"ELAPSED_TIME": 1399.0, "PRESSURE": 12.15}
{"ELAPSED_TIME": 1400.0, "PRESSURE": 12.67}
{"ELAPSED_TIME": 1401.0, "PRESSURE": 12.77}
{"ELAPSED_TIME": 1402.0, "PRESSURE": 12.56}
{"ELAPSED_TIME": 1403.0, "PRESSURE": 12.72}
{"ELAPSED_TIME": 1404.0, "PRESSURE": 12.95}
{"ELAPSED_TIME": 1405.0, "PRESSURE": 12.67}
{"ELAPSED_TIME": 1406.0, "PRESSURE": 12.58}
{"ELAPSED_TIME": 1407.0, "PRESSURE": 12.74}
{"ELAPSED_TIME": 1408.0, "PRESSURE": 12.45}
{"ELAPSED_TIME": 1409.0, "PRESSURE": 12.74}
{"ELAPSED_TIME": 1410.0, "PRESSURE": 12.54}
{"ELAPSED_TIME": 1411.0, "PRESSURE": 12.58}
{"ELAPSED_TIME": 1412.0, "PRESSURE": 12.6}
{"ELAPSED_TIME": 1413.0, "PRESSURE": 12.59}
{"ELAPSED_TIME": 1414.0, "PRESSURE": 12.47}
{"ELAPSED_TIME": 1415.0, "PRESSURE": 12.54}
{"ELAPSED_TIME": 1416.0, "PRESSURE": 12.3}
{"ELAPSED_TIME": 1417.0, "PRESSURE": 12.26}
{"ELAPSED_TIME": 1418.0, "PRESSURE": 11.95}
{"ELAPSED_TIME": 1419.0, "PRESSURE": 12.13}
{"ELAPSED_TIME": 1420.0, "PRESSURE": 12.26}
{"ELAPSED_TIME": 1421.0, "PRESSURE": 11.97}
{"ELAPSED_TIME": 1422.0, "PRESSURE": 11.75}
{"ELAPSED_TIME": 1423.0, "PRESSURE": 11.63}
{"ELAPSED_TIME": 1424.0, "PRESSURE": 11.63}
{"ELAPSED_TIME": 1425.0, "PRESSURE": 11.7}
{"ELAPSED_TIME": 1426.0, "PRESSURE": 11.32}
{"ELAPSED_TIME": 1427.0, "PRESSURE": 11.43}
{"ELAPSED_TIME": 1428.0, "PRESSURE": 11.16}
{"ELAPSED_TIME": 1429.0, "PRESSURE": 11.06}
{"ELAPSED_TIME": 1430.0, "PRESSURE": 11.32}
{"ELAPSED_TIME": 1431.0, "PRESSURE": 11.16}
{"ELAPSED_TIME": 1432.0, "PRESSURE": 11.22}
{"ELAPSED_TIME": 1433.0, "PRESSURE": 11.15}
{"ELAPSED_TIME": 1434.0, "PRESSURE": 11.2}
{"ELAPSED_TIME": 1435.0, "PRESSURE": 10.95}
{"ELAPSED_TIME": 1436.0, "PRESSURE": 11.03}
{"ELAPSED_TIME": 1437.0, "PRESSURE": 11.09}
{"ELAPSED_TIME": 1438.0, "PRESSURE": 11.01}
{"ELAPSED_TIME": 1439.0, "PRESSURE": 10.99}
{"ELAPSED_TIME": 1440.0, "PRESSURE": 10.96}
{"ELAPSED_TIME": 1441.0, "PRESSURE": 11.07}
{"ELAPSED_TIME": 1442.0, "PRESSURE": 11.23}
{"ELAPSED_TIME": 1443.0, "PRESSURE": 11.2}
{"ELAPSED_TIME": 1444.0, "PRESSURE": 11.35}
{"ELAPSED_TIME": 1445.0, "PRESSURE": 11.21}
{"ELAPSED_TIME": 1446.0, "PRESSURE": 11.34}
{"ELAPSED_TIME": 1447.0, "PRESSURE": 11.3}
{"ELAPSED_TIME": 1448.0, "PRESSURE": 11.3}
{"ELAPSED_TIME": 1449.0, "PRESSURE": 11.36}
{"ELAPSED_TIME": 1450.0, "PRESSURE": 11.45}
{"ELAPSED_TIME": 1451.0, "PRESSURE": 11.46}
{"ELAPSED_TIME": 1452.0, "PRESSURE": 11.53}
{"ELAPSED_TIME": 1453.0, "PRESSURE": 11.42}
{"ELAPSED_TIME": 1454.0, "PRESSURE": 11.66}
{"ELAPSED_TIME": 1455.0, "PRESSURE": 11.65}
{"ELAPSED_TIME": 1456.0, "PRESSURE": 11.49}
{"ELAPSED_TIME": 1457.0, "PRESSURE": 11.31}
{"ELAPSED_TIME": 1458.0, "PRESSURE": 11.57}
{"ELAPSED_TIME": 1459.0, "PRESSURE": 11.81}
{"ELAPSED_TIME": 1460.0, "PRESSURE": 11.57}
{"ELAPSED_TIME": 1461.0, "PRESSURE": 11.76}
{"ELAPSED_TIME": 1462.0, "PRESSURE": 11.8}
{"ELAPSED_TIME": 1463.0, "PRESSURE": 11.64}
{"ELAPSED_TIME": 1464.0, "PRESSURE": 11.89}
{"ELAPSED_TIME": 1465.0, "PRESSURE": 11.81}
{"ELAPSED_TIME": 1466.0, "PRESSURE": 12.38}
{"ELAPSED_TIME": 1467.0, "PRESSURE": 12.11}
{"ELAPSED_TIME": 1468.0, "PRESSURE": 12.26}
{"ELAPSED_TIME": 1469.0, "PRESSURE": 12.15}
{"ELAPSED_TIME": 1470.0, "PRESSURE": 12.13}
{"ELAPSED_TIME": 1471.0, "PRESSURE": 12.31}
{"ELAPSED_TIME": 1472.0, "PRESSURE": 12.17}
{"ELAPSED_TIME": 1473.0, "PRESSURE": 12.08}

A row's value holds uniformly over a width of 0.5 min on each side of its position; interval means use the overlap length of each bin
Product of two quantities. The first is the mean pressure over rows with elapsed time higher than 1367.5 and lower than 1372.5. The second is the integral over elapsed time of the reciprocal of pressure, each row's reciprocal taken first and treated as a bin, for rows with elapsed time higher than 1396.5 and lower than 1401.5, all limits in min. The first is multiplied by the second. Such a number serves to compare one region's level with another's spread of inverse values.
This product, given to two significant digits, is 5.5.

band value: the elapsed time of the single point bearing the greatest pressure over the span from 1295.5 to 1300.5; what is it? 1297.0 min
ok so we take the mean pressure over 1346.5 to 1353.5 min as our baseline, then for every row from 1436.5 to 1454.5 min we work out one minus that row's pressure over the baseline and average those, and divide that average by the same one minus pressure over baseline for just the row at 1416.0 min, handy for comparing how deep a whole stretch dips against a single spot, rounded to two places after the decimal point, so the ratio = 1.35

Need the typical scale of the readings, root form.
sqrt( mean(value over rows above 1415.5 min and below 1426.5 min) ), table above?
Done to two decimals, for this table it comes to 3.45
